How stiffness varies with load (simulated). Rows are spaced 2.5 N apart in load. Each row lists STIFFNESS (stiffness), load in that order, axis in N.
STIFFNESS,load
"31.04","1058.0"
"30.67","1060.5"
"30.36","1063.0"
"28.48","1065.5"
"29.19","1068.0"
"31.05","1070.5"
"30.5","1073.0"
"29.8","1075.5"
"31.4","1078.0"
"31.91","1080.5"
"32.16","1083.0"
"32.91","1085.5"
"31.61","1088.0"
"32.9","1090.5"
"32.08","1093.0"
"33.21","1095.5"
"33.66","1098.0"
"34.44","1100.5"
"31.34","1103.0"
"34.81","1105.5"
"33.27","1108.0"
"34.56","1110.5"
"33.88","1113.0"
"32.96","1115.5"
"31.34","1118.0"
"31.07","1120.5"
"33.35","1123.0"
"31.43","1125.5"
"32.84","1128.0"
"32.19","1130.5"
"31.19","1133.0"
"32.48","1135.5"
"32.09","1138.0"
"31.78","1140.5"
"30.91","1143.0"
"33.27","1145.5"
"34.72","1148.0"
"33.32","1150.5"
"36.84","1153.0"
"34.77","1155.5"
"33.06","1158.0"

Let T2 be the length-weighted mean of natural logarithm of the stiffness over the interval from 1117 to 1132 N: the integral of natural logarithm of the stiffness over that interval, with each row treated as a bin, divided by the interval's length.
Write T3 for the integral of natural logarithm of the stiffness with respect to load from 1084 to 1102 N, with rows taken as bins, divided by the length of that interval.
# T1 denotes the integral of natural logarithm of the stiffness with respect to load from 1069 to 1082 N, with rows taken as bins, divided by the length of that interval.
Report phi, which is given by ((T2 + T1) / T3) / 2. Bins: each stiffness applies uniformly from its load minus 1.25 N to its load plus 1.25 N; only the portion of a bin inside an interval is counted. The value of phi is 0.99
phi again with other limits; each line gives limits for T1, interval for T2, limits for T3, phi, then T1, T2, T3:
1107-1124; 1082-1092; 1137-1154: 1.00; 3.49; 3.48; 3.50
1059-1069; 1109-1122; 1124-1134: 0.99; 3.39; 3.49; 3.46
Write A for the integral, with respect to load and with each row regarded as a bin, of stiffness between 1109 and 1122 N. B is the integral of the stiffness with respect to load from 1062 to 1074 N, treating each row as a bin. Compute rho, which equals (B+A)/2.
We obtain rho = 392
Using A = 426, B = 359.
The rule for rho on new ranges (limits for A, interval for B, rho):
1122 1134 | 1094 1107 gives 411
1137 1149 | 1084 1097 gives 407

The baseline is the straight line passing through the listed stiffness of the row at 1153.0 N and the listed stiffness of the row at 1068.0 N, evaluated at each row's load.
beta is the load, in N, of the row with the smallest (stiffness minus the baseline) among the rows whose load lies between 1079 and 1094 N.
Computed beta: 1088.0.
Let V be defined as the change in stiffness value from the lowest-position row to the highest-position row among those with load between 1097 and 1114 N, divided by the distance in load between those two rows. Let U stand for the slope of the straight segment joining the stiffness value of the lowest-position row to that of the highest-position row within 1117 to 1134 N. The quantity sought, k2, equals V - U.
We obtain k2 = 0.02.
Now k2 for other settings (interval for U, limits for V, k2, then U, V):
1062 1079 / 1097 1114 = -0.05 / 0.07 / 0.015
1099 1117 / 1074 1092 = 0.31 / -0.10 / 0.207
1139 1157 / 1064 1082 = 0.03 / 0.20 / 0.229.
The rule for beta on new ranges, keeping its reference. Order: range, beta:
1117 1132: 1125.5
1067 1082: 1075.5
